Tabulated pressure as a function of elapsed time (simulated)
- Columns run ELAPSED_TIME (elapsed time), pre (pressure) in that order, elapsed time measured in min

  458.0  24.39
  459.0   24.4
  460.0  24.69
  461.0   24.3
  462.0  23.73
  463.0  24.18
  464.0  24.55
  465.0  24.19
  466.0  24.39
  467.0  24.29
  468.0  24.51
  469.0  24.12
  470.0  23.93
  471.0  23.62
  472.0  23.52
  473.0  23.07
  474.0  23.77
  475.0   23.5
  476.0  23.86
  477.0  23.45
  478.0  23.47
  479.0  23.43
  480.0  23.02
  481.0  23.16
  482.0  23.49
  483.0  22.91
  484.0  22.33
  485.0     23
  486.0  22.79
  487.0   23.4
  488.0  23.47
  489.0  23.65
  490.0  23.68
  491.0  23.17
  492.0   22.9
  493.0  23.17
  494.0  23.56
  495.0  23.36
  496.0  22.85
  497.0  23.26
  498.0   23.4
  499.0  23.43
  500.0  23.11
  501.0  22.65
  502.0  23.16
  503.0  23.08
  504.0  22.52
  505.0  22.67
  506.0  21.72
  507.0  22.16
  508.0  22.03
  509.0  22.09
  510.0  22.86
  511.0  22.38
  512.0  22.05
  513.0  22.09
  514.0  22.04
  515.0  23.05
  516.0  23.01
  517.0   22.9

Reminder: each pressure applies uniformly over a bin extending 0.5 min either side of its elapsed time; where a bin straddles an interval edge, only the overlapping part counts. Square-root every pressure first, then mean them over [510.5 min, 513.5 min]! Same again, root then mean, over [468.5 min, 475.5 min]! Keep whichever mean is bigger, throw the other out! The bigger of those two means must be 4.86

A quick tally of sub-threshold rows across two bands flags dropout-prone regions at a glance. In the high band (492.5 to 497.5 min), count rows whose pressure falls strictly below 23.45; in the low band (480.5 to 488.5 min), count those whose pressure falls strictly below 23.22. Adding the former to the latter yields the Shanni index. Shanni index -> 9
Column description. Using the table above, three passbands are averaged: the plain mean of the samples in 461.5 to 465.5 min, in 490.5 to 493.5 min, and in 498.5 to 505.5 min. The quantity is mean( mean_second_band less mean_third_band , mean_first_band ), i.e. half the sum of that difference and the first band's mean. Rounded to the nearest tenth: 12.1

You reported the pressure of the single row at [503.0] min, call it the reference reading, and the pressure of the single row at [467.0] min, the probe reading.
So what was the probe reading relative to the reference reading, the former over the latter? 1.05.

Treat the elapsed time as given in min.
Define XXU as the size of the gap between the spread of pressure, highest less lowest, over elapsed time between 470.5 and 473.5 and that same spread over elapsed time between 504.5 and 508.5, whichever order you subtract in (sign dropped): 0.40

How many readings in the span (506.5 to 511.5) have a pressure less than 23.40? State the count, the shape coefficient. 5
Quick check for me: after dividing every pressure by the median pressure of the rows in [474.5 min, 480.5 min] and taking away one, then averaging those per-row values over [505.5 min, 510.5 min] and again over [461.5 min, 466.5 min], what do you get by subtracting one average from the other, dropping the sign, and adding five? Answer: 5.09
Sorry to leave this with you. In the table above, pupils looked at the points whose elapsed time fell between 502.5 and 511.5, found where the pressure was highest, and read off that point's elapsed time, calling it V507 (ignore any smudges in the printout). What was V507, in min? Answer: 503.0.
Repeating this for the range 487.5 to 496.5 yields 490.0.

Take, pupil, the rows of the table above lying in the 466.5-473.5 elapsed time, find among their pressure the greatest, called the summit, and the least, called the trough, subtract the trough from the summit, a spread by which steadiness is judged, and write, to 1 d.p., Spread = 1.4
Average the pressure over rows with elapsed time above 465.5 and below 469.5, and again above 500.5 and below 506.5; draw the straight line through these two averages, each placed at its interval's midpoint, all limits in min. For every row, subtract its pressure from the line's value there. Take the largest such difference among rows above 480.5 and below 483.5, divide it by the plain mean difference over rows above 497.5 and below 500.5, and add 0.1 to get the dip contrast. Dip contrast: -1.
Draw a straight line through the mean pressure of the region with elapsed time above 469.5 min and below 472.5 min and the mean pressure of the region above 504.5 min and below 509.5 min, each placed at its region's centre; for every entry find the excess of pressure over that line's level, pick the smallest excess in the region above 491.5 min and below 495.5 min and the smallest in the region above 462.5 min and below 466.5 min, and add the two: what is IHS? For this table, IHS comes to 0.3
